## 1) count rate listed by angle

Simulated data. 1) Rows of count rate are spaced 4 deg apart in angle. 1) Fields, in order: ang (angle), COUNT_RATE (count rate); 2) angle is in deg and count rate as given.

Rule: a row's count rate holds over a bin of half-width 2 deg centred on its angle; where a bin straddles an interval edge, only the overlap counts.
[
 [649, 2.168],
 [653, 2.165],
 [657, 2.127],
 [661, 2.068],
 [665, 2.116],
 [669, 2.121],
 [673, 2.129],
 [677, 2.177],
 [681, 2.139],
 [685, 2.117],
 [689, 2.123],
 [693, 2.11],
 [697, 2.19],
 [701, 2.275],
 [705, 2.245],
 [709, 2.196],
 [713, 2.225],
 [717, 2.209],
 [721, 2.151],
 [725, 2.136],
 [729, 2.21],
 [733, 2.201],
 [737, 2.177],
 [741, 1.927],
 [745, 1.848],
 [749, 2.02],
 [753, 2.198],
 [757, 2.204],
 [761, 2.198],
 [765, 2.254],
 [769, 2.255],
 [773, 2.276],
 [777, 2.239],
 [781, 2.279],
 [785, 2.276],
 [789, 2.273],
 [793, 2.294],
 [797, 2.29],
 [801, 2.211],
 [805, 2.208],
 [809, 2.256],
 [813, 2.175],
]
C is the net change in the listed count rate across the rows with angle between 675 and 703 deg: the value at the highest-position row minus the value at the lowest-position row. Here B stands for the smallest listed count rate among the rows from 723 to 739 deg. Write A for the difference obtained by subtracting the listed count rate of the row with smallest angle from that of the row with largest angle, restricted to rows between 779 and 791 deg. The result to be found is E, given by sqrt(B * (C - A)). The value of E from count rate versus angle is 0.47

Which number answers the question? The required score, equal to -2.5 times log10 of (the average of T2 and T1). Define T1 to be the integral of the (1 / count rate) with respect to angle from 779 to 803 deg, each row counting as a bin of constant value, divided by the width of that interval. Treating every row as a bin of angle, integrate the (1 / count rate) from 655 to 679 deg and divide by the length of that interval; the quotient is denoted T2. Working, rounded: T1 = 0.44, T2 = 0.471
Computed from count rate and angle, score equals 0.853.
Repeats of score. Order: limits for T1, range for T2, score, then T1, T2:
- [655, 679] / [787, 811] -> 0.849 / 0.47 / 0.443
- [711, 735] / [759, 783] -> 0.865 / 0.46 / 0.444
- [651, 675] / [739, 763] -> 0.799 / 0.47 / 0.486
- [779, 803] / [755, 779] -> 0.882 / 0.44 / 0.447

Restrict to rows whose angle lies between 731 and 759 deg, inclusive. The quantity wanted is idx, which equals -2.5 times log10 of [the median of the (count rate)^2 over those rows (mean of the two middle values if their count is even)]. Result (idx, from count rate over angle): -1.69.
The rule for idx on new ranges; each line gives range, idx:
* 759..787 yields -1.77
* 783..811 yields -1.78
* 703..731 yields -1.72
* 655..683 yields -1.64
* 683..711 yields -1.70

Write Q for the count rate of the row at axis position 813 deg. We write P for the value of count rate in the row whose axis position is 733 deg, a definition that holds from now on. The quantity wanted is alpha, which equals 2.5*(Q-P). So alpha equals -0.1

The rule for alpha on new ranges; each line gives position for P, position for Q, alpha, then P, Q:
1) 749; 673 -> 0.3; 2.02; 2.129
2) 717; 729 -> 0.0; 2.209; 2.21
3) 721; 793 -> 0.4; 2.151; 2.294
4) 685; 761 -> 0.2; 2.117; 2.198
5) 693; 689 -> 0.0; 2.11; 2.123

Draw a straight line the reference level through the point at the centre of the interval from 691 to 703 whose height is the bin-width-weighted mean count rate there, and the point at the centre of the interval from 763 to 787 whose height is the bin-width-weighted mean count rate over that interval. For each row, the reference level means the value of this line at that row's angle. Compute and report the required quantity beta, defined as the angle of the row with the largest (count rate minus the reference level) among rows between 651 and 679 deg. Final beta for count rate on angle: 653 deg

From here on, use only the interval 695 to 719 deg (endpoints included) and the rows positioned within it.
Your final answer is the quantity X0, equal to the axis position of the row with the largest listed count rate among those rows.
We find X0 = 701 deg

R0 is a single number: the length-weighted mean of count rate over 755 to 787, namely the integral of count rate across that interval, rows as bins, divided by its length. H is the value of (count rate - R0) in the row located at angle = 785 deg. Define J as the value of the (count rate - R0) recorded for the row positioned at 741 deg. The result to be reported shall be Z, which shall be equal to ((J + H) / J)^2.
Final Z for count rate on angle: 0.8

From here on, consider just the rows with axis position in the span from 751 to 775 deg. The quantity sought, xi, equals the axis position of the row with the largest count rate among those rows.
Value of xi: 773 deg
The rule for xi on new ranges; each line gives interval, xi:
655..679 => 677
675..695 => 677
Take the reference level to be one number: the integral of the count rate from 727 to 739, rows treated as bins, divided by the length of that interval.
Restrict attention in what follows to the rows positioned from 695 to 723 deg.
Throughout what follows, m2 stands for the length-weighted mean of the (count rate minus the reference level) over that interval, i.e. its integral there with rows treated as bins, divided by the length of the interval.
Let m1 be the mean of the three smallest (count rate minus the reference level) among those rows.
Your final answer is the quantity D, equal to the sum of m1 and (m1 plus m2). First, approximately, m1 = -0.02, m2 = 0.017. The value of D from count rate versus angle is -0.02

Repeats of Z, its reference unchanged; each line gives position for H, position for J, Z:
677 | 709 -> 5.6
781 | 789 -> 5.0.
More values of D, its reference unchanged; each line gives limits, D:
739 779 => -0.58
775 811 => 0.11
